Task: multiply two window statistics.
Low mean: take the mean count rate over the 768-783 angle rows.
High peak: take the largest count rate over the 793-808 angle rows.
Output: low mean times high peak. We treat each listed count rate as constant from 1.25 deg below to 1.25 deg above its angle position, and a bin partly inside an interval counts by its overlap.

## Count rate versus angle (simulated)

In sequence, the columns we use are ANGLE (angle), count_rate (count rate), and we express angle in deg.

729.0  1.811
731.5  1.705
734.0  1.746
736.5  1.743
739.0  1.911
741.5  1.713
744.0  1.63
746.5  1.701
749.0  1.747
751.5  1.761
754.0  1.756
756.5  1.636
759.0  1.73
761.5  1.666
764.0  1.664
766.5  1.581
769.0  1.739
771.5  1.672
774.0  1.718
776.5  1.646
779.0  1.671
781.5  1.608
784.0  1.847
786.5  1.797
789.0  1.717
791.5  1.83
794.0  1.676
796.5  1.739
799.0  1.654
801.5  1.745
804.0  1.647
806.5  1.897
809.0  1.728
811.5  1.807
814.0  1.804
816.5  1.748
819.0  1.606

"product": 3.18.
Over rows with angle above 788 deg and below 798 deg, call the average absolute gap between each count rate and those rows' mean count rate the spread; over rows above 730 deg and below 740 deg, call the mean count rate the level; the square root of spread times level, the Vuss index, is 0.28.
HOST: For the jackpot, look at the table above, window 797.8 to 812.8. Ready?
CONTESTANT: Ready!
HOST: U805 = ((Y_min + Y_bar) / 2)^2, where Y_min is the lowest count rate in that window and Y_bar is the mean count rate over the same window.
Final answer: 2.88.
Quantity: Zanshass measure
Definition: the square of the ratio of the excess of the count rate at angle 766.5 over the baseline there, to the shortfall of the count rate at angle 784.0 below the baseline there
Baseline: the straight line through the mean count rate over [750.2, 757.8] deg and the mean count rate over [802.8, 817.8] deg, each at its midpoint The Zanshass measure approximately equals 2.2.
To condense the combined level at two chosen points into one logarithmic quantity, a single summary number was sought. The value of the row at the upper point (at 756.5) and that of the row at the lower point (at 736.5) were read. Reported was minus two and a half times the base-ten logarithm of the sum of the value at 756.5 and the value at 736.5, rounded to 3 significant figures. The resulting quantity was -1.32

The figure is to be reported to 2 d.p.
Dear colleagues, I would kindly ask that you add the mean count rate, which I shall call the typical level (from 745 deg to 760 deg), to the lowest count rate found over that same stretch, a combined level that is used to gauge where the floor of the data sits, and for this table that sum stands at 3.36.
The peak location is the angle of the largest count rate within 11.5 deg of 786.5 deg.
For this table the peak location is 784.0 deg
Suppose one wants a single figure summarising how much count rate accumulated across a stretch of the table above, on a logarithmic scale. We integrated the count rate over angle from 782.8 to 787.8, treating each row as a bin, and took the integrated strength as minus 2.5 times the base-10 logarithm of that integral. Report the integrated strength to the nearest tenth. -2.4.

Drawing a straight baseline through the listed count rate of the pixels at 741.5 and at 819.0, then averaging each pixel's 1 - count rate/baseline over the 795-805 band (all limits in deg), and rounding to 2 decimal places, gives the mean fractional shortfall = -0.04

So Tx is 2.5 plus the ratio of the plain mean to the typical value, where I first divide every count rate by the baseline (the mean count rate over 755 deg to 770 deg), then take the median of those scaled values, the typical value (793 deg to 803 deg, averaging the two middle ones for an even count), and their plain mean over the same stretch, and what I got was 3.50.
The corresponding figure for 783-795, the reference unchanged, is 3.49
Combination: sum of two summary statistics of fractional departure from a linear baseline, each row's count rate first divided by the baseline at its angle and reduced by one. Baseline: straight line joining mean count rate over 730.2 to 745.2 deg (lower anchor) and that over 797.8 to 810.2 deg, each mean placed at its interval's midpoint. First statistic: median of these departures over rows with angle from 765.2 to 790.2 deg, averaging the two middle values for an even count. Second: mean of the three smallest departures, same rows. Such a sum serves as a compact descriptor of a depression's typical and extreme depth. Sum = -0.10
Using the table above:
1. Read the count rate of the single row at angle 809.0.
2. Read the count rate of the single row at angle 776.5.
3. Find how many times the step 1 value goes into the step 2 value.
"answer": 0.95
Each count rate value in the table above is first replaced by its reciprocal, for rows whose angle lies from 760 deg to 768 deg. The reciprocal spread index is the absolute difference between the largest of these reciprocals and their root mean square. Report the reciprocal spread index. 0.021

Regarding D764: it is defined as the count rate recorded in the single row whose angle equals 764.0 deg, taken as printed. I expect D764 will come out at 1.664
